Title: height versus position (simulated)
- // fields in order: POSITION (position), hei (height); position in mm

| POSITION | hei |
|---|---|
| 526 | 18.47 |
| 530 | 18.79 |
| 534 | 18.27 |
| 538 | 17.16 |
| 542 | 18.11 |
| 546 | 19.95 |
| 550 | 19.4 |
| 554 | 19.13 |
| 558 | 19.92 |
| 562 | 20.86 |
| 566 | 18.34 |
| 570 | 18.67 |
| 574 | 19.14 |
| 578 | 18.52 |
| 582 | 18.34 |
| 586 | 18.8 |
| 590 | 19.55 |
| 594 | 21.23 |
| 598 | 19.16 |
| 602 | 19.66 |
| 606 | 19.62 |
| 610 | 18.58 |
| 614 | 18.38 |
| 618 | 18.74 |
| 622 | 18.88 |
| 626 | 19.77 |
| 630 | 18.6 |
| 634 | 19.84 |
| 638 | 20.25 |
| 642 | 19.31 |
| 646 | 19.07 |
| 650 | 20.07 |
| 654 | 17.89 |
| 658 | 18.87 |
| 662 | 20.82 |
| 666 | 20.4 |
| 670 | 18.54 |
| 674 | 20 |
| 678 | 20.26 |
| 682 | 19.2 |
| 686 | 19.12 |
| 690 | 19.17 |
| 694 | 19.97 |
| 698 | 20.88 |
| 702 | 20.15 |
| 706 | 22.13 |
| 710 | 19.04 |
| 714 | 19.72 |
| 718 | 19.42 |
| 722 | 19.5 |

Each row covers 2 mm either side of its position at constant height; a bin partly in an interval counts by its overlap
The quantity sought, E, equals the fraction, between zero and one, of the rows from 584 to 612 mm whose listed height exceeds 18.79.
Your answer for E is 0.86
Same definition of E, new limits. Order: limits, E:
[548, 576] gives 0.71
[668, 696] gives 0.86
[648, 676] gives 0.71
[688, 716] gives 1.00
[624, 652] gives 0.86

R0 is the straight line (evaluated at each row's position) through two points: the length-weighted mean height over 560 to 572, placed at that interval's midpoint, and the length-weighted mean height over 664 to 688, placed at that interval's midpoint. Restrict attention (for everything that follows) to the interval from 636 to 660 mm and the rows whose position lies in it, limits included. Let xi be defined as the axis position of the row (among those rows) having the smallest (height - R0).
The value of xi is 654 mm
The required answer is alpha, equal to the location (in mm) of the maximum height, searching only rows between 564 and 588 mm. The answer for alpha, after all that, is 574 mm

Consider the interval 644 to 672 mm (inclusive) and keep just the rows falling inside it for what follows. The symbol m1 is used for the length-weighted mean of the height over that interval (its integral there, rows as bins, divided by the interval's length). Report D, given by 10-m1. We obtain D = -9.4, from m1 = 19.4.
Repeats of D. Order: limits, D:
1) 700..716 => -10.3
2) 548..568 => -9.5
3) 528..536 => -8.5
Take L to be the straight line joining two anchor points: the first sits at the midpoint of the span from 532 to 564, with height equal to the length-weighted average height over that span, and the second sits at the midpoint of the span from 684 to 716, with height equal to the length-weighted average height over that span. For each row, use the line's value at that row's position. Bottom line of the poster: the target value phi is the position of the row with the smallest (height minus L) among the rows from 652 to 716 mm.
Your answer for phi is 654 mm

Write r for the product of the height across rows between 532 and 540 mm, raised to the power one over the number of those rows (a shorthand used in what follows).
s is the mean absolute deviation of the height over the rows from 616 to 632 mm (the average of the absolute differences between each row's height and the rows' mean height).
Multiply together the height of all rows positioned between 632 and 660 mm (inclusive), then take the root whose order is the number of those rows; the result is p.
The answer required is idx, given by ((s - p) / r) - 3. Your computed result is -4.07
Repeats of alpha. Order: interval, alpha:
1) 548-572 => 562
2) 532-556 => 546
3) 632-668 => 662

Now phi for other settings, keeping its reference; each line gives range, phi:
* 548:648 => 614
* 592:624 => 614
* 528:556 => 538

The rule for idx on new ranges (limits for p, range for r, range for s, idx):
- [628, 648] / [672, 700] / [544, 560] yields -3.96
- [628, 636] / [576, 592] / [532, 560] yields -3.98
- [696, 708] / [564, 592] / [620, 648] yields -4.10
